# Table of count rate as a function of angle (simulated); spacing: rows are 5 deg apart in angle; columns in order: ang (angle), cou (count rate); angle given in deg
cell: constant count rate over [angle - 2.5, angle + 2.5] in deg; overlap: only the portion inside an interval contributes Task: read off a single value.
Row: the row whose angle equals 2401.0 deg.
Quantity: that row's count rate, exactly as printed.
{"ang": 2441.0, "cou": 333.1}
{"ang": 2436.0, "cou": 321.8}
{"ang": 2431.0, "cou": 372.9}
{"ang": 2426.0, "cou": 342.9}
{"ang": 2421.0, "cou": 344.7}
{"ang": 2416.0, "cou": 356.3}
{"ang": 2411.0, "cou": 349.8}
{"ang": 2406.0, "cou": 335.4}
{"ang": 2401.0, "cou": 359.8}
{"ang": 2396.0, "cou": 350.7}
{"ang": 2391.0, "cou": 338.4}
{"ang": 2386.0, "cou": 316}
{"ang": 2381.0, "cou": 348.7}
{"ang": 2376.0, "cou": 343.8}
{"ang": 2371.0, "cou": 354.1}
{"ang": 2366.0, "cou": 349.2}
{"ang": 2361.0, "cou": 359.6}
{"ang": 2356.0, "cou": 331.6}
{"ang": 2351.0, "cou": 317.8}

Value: 359.8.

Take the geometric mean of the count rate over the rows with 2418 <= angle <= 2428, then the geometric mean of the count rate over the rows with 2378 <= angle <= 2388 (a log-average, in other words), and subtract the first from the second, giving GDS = -12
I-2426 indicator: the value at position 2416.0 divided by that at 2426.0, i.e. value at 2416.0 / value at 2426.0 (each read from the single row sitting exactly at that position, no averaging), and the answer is 1.04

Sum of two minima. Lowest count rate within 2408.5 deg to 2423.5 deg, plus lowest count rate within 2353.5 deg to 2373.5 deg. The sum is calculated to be 676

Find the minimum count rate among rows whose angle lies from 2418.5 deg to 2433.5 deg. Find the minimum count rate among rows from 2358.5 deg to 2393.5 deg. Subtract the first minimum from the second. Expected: -27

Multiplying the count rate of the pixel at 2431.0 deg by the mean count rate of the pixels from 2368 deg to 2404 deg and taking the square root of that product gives 358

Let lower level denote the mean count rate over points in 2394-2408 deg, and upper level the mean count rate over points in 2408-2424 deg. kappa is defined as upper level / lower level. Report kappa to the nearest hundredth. 1.00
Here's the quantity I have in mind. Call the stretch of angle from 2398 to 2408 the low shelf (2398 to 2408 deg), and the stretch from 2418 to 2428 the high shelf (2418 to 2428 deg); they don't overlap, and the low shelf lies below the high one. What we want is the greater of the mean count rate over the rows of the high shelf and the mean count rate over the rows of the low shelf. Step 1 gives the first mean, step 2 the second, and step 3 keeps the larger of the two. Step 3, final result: 348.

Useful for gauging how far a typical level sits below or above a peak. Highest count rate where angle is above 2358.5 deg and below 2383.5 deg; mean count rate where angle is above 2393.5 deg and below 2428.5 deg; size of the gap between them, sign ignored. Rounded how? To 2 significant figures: 11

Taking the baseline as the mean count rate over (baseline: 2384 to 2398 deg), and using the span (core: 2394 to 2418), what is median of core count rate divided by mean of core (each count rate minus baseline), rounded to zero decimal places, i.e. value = 23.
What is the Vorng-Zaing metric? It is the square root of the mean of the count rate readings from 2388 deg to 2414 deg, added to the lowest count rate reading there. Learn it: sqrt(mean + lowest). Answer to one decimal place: 26.1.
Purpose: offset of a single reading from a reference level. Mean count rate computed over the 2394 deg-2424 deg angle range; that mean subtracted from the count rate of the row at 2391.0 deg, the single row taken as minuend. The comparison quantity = -11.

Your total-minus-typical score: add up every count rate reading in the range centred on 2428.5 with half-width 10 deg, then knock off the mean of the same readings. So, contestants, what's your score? 1037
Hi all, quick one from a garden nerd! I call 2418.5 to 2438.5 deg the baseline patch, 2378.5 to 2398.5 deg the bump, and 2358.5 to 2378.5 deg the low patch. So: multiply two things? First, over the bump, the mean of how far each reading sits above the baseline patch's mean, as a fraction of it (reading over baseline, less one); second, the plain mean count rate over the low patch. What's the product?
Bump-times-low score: -7.3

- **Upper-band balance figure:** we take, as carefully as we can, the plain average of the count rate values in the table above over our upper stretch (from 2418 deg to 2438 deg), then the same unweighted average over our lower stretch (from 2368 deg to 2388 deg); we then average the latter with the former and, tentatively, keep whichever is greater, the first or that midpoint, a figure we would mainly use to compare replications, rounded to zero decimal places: 346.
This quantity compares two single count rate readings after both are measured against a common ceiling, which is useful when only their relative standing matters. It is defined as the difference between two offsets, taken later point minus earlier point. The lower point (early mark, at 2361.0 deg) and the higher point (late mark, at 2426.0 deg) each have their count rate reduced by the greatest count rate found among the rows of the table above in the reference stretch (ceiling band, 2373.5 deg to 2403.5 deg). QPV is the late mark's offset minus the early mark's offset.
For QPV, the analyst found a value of -17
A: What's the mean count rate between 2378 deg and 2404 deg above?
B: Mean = 343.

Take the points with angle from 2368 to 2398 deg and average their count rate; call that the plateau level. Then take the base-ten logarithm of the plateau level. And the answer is 2.534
